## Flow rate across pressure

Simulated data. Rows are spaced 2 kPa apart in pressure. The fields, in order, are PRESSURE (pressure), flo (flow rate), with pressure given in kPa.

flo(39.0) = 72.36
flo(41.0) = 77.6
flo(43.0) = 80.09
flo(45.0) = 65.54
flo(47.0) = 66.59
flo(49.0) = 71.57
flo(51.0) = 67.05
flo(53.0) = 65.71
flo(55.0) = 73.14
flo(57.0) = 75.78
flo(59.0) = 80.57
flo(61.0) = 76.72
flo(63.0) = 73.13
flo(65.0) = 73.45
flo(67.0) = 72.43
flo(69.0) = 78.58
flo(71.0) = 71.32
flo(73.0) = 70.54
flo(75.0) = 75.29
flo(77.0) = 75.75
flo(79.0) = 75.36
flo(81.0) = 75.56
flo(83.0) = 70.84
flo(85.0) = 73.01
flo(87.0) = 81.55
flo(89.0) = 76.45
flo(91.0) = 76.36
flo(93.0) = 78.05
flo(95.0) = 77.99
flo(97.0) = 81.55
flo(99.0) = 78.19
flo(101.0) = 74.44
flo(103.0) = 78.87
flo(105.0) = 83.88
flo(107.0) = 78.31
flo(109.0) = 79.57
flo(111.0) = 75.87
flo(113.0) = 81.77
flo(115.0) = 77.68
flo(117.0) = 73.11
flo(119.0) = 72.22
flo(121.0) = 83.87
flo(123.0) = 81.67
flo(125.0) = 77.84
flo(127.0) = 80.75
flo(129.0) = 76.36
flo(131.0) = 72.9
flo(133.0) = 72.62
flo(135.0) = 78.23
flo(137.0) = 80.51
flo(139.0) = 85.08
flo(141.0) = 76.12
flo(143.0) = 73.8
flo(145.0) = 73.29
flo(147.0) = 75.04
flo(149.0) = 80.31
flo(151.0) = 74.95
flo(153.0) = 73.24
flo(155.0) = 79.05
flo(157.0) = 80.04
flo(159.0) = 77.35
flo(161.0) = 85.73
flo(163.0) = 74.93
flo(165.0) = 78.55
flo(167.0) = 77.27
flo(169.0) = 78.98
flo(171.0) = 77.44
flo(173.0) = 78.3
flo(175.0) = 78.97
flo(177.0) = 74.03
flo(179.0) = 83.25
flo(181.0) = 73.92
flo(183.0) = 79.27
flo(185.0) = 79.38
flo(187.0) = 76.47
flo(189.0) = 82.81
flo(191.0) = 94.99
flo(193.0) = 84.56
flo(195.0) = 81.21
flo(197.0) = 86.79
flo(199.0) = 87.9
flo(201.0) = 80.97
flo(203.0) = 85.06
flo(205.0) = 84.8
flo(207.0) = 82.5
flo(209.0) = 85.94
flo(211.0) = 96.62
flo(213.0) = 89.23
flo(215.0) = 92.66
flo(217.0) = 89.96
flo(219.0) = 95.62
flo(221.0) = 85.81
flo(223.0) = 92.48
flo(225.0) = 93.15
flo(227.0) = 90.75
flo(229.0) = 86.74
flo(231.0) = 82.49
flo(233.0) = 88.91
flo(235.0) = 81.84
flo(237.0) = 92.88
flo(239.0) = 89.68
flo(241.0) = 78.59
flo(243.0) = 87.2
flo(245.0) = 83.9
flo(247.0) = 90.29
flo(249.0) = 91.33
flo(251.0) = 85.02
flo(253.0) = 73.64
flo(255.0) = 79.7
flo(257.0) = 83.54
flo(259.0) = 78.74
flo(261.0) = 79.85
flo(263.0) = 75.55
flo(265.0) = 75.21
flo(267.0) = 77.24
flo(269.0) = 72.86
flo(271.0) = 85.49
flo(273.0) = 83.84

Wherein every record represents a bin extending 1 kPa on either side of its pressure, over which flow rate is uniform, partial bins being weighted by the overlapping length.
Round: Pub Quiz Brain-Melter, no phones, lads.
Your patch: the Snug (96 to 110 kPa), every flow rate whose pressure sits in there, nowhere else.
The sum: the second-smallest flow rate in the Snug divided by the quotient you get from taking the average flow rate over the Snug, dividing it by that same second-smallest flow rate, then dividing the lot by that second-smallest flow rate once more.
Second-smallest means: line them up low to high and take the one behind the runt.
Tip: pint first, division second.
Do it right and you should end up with 6031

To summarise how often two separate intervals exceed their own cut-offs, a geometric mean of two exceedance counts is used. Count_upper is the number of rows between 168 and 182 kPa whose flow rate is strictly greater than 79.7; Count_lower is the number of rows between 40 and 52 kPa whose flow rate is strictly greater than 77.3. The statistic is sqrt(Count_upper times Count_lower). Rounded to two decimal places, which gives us 1.41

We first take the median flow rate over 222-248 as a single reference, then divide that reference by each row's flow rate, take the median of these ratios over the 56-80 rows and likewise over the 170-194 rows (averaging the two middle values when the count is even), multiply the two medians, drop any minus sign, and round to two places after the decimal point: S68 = 1.33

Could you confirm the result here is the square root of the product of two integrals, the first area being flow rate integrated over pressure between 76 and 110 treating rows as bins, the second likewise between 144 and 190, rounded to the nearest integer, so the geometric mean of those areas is 3072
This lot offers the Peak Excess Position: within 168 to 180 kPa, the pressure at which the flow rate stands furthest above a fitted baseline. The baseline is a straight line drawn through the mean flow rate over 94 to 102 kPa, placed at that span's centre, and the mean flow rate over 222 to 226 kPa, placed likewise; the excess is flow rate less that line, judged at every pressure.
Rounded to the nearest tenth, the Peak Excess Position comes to 179.0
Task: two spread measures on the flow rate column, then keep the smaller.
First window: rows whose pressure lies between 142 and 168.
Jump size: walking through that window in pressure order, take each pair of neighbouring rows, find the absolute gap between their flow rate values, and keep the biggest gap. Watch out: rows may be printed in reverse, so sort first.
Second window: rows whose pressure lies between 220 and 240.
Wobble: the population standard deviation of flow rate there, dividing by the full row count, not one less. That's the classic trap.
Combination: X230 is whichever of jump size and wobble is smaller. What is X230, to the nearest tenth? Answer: 3.9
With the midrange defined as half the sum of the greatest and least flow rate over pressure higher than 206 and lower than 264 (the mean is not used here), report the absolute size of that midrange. 85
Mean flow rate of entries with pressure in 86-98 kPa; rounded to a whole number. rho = 79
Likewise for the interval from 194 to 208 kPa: 84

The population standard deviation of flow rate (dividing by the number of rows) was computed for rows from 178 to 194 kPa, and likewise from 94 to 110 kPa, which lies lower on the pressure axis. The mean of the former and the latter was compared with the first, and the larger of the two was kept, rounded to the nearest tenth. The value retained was 6.0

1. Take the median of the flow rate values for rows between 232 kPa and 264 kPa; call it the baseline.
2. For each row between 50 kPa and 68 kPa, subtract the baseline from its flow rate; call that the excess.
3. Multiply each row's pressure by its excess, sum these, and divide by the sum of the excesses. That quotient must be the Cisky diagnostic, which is 58.0 kPa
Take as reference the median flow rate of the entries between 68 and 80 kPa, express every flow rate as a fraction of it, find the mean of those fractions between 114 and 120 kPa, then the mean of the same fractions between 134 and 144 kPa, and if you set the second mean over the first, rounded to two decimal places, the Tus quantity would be 1.06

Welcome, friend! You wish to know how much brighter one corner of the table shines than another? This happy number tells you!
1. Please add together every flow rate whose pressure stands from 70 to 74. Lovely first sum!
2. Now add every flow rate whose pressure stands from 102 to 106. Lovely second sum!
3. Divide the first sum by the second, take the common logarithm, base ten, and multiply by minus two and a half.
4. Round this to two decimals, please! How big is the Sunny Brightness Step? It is 0.15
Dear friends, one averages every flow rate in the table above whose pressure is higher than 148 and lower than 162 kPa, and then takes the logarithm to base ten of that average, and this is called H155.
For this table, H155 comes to 1.90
